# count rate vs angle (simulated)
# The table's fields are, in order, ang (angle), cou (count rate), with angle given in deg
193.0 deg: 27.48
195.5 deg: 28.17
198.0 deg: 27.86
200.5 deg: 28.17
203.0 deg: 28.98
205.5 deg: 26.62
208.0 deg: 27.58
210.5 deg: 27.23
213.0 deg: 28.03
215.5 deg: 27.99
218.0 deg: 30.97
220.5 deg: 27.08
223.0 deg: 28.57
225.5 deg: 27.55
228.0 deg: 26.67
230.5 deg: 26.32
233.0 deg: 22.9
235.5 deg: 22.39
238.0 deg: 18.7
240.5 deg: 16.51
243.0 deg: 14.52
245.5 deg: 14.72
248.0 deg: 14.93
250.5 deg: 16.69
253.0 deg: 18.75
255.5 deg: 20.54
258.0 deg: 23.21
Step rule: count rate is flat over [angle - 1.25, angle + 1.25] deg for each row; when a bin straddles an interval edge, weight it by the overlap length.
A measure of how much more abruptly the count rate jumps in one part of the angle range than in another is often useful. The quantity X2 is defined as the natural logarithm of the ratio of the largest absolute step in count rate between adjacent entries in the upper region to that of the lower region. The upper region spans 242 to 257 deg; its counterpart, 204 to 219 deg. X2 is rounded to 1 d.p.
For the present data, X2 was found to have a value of -0.4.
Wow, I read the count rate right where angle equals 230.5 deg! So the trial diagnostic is 26.32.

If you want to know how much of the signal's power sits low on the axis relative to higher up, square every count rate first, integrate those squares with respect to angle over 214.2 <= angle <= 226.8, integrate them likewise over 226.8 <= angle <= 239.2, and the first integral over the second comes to 1.5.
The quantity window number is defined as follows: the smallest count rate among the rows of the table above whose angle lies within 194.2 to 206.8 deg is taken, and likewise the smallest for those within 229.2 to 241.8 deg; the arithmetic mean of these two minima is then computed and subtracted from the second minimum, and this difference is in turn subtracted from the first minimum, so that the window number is 31.7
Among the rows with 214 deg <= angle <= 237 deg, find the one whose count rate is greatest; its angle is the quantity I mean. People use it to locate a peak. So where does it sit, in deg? 218.0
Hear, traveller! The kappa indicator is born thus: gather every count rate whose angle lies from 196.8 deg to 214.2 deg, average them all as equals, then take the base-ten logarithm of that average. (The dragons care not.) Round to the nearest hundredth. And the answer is 1.44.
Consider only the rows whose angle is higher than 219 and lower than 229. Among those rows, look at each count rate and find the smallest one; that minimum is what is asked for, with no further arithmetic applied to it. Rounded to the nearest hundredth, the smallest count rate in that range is 26.67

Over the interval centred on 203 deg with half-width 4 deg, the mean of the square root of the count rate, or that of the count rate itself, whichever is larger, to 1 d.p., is 27.9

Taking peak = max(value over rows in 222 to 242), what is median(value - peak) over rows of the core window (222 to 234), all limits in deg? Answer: -1.9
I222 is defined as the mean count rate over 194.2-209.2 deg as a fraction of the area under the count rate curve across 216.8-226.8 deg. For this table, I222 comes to 0.10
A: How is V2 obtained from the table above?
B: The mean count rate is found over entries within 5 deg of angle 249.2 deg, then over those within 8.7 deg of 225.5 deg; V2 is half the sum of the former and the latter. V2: 21.7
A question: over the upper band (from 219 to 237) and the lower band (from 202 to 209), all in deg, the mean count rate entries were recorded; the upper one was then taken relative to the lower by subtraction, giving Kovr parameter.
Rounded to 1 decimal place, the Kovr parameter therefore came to -1.8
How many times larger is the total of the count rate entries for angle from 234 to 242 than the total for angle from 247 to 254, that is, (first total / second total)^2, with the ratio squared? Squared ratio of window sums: 1.3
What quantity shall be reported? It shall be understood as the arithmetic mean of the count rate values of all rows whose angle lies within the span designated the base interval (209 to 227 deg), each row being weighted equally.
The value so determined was 28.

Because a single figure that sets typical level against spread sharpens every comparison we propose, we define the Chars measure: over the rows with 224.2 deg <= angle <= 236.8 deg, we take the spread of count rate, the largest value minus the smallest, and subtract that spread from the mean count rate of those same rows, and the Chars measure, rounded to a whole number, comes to 20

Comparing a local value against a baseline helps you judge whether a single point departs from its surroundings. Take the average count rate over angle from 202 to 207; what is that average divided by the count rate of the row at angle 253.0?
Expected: 1.5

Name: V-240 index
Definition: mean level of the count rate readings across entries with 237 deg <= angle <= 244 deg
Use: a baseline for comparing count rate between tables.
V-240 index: 17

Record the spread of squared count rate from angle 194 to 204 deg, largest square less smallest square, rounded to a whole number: 64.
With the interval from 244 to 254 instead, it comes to 135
